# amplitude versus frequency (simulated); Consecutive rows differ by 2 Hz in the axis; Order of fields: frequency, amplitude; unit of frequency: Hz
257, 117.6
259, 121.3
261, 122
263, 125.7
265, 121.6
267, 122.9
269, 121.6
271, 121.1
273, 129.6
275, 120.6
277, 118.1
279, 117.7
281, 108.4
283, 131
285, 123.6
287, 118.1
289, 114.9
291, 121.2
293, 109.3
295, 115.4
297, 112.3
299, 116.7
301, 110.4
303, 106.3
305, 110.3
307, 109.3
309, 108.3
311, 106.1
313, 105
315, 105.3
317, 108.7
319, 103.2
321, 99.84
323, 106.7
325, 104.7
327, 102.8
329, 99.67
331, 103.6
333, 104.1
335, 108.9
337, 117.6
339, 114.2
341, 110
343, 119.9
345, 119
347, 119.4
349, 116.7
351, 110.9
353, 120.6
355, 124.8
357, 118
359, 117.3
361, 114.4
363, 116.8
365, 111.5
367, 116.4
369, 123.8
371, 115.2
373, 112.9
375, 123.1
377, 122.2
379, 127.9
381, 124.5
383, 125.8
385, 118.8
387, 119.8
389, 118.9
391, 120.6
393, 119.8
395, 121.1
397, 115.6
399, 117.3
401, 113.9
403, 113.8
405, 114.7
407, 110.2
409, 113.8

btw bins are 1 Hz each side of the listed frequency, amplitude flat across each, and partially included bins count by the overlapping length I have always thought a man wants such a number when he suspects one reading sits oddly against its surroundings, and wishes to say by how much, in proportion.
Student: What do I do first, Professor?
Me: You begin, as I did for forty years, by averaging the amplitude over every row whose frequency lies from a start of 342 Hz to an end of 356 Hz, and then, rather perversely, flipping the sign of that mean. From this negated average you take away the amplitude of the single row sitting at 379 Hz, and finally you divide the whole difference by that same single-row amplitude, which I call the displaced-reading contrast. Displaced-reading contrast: -1.93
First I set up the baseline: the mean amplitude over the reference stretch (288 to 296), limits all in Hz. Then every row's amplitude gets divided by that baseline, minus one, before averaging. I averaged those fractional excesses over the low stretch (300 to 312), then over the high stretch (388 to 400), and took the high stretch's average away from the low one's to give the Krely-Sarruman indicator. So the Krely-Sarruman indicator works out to -0.09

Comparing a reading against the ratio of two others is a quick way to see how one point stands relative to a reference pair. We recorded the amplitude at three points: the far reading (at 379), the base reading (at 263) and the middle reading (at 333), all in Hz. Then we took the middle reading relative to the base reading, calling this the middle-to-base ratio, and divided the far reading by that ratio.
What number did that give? 154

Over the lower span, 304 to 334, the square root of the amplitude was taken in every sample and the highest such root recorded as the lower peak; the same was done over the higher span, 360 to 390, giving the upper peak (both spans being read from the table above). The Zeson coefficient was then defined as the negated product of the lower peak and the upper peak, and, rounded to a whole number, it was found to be -119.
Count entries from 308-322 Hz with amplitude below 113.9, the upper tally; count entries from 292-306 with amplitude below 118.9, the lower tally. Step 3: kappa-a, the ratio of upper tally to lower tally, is 1.0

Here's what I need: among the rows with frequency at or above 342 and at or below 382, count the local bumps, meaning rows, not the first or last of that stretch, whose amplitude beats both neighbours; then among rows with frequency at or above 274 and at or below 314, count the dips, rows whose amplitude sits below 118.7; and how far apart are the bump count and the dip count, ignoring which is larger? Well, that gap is 10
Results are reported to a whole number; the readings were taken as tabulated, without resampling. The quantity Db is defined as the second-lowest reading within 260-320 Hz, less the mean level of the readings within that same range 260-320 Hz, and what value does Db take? -10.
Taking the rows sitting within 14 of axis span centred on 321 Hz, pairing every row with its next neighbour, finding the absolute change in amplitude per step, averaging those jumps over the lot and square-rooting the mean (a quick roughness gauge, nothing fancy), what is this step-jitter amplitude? 1.96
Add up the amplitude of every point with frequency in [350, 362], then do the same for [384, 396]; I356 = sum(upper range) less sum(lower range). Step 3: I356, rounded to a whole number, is 13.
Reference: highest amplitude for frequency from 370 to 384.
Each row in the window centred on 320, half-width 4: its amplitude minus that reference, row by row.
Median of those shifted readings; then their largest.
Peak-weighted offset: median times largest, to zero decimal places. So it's 441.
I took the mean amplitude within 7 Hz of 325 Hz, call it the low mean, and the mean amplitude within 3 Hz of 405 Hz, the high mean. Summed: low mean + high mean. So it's 216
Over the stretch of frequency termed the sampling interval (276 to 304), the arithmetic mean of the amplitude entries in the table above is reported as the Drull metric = 116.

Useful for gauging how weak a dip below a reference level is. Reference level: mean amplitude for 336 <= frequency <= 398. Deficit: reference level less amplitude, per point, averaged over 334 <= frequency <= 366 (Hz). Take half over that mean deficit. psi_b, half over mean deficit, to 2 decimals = 0.21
